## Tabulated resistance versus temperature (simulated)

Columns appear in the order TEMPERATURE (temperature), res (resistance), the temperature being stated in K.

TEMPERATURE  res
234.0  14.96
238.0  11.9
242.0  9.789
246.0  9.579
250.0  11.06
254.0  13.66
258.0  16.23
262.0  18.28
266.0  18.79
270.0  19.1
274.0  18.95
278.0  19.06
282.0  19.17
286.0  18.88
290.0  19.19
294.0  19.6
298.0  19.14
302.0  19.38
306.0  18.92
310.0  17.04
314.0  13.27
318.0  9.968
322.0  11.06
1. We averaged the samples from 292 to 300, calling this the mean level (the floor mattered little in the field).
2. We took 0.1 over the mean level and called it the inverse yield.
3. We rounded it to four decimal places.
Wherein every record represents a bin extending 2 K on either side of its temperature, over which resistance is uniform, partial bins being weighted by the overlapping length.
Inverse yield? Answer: 0.0052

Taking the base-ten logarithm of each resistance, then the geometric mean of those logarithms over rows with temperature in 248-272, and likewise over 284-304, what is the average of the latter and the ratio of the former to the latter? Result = 1.11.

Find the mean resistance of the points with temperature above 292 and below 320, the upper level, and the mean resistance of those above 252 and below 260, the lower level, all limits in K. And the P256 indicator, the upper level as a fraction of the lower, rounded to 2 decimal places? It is 1.12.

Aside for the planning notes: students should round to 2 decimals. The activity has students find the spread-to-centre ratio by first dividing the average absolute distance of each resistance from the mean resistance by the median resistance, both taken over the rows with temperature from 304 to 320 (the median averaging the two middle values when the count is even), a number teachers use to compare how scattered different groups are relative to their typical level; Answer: 0.21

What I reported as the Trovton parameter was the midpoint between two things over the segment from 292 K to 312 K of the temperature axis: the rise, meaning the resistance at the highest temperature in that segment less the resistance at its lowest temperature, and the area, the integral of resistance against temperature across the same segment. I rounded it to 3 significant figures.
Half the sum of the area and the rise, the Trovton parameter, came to 187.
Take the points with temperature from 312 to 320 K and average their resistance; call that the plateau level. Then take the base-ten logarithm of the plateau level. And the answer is 1.07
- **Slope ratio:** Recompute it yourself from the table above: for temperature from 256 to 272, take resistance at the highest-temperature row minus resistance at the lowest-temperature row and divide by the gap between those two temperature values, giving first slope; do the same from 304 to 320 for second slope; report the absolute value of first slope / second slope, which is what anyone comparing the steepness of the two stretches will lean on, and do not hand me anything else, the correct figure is 0.3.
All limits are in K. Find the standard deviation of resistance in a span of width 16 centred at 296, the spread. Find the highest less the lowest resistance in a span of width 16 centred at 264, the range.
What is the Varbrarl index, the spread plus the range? 3.1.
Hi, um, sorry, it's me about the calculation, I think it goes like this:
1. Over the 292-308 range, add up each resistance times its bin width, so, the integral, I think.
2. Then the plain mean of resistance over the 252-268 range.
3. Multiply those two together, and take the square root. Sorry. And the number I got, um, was 72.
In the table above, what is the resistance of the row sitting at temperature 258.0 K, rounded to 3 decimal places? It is 16.230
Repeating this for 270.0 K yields 19.100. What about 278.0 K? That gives 19.060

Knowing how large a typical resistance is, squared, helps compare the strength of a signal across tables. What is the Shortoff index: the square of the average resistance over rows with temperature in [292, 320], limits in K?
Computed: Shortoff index 281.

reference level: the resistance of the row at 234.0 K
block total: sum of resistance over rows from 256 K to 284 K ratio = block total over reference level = 8.7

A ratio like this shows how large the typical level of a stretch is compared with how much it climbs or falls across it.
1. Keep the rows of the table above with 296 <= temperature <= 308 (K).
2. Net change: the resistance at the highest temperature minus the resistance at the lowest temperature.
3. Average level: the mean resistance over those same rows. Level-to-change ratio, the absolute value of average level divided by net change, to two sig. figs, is 87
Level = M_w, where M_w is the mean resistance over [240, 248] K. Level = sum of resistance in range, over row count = 9.7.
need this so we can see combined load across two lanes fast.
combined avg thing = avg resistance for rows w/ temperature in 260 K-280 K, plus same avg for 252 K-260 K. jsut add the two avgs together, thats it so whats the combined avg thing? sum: 34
